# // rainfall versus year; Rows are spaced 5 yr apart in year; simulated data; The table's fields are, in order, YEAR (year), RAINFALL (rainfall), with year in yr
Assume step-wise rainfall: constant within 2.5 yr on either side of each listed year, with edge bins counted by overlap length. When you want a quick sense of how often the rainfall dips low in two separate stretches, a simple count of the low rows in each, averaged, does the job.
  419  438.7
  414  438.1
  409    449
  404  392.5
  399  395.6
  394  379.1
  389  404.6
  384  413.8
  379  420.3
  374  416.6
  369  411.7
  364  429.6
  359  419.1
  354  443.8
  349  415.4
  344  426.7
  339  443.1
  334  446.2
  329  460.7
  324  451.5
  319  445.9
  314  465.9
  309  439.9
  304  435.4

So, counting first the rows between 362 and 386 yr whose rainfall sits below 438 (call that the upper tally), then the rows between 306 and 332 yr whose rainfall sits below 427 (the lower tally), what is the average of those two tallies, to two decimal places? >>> 2.50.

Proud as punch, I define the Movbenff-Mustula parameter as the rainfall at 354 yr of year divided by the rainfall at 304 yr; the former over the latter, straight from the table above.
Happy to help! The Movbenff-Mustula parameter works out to 1.02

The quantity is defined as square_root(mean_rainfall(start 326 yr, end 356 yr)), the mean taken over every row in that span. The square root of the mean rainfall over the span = 21.0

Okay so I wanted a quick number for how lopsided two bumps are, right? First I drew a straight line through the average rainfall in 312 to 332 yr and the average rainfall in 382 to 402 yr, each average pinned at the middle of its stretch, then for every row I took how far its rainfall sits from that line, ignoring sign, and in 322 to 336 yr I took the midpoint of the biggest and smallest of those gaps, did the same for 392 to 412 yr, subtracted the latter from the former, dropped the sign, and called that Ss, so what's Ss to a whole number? 29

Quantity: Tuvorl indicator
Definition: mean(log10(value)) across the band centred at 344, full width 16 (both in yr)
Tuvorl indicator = 2.63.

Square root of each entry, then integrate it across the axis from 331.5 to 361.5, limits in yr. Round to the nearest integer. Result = 624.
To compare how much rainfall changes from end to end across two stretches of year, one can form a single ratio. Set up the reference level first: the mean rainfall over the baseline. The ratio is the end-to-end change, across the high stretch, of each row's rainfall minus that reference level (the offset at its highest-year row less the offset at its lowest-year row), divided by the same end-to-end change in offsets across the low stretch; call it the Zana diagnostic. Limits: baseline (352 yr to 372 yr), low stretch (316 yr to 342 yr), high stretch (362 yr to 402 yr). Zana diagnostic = 12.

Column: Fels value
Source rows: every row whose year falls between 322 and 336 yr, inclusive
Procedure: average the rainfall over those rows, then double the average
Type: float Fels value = 906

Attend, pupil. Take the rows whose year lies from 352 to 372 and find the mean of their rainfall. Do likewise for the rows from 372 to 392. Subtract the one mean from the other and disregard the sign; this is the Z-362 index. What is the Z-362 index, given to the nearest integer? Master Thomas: 12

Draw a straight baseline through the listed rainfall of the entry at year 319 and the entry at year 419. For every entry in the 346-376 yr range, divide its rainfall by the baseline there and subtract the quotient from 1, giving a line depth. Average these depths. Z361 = 0.05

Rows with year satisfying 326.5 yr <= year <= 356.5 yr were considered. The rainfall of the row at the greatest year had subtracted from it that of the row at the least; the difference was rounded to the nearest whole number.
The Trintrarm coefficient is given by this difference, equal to -17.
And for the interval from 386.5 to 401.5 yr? -9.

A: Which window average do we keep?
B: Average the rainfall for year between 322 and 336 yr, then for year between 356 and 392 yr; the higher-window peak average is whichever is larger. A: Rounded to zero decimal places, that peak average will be 453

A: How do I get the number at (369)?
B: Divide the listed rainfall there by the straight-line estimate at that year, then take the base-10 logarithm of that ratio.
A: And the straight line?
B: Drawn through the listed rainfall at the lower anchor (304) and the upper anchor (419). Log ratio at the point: -0.026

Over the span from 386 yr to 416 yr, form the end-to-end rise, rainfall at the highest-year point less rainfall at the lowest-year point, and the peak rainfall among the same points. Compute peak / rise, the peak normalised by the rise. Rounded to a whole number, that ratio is 13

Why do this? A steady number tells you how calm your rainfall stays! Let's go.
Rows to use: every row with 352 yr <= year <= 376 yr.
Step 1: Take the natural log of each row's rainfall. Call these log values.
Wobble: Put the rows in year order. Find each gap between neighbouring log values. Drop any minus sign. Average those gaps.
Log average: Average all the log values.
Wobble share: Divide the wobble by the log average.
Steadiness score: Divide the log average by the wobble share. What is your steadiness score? 1073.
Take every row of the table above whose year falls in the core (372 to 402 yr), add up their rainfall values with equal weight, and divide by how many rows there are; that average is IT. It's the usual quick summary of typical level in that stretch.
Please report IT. 405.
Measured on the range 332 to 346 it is 439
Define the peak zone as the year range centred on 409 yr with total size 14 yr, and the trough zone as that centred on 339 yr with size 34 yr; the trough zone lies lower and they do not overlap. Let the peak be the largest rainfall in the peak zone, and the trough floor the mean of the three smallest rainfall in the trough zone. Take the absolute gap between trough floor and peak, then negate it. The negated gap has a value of -21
